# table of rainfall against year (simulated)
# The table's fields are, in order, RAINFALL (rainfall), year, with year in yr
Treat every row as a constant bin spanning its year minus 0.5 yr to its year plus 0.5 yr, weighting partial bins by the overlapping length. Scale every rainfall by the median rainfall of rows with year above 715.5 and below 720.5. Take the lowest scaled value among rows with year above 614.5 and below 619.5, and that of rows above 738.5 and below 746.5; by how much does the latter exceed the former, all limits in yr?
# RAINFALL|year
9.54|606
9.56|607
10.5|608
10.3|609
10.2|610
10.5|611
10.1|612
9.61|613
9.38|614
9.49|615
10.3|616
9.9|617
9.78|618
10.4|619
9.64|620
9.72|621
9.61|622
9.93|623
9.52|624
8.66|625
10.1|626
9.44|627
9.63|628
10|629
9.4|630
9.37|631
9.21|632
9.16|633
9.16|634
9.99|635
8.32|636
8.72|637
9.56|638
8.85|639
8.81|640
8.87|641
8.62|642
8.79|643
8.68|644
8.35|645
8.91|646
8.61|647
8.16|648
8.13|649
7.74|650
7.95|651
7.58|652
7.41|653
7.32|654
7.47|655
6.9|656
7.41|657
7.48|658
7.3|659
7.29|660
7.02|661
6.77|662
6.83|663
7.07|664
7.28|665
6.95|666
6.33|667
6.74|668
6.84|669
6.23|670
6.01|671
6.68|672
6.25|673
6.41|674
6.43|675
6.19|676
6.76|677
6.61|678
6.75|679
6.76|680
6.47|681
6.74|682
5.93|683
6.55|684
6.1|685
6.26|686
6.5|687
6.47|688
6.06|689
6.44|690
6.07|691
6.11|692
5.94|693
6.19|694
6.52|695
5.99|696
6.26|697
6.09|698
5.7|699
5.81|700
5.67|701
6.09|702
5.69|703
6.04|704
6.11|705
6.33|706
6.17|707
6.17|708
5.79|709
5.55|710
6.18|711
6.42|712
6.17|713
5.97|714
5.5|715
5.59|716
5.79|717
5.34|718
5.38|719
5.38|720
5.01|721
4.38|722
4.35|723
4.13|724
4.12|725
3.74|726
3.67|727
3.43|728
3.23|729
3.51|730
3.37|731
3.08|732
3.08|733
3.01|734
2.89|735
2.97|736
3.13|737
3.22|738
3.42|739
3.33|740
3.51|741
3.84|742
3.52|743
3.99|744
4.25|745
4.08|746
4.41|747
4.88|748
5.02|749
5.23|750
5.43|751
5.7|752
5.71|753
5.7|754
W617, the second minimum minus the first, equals -1.1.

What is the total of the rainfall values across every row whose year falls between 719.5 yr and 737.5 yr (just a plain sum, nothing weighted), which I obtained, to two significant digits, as 66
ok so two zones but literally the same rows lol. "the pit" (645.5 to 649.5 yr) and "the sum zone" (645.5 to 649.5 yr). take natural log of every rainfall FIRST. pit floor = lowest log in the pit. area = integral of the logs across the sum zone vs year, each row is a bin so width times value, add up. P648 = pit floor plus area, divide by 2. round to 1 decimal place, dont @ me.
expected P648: 5.3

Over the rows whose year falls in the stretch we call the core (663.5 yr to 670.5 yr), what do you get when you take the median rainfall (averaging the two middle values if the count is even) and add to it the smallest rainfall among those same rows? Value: 13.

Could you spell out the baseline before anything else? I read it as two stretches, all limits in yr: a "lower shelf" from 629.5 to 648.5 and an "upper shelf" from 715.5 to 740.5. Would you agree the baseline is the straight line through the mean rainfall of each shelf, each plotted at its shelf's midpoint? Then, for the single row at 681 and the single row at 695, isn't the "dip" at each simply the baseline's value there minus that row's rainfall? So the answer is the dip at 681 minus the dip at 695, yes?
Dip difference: 0.8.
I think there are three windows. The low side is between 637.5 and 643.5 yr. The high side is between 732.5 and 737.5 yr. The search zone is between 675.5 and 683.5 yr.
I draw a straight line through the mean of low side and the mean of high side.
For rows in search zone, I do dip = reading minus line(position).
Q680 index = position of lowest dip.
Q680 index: 676 yr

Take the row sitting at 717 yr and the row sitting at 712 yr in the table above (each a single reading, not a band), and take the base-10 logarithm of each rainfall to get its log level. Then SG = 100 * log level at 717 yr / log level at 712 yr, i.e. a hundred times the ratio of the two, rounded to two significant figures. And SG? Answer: 94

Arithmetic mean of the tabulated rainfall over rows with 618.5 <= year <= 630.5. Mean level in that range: 9.7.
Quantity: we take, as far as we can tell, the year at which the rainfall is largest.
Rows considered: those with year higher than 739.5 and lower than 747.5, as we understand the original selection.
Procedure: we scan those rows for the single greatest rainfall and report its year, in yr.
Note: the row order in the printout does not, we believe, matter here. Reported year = 747 yr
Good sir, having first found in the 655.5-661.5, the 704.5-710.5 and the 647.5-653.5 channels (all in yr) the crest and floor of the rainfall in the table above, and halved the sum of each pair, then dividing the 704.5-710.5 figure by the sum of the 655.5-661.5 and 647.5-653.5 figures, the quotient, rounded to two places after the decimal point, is 0.40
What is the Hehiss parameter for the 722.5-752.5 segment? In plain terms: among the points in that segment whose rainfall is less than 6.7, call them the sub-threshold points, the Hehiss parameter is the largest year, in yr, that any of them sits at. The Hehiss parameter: 752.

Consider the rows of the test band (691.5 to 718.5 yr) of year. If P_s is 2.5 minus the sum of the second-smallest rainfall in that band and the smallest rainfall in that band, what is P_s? -8.3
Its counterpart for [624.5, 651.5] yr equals -13.2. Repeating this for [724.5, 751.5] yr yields -3.4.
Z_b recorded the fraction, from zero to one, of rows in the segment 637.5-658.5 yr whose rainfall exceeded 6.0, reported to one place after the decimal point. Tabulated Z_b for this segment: 1.0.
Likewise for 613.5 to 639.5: 1.0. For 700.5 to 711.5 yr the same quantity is 0.6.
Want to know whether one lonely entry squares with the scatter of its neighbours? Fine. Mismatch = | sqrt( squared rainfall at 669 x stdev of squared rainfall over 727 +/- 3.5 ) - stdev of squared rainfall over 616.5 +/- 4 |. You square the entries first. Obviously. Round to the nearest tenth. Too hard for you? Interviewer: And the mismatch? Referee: 3.6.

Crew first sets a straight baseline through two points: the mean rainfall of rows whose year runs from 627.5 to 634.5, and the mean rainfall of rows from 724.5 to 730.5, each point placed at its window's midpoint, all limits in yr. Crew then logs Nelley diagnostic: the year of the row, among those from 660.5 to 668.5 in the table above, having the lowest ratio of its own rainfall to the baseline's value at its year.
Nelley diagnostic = 667 yr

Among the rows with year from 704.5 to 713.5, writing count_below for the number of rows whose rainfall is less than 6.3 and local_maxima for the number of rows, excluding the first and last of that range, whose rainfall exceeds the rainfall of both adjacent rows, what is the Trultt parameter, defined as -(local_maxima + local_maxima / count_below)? -2.3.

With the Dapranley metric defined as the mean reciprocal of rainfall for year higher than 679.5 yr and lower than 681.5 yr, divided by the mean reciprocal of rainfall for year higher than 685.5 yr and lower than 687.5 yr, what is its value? 1.0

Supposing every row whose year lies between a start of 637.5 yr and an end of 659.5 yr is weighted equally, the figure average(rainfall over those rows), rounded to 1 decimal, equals 8.1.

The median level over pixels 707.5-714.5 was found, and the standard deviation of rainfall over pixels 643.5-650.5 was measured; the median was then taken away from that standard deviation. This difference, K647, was -5.8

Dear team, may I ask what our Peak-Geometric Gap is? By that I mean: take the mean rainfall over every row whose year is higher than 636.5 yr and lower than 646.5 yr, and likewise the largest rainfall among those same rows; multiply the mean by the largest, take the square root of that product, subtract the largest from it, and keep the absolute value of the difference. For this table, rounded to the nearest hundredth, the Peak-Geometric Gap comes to 0.38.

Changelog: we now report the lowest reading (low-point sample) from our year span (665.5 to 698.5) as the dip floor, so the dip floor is 5.93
